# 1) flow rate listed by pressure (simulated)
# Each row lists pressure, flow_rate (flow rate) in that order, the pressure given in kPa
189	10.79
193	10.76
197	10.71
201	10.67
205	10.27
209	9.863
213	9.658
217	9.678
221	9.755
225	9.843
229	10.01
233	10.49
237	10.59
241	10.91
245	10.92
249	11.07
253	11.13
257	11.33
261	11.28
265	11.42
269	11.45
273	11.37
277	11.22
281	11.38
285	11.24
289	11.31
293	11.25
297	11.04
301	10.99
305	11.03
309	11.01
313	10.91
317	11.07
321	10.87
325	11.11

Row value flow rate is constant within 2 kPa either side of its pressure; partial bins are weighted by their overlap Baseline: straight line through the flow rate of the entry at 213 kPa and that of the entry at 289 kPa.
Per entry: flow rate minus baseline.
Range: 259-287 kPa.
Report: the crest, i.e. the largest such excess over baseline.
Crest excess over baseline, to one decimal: 0.6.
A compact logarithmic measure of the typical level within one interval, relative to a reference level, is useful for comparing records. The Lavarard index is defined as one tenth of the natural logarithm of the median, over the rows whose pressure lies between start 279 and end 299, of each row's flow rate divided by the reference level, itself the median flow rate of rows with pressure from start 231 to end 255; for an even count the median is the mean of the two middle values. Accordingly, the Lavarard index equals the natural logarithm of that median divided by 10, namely 0.0030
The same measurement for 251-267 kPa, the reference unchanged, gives 0.0035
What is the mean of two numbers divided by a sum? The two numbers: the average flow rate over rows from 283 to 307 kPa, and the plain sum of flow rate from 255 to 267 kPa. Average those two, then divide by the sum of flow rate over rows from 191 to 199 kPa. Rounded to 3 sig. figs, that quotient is 1.05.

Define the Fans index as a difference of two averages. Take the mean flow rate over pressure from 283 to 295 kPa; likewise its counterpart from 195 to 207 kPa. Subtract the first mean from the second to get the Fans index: -0.72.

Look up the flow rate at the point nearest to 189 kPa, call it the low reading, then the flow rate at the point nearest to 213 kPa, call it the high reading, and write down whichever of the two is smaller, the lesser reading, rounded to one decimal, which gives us 9.7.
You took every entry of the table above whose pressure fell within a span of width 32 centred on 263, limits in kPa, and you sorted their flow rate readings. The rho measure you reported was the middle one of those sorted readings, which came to 11.3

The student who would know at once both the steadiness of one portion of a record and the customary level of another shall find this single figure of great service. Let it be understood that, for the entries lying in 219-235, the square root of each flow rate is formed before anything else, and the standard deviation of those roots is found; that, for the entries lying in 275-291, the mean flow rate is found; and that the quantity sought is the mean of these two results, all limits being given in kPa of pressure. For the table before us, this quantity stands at 5.67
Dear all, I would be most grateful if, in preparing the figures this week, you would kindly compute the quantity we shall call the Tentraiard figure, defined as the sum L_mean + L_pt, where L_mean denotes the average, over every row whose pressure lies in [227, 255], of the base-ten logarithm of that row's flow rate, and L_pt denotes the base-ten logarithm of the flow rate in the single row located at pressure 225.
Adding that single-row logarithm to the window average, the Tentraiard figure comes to 2.02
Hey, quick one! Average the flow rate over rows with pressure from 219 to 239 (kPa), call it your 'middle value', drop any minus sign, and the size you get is 10.1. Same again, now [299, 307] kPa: 11.0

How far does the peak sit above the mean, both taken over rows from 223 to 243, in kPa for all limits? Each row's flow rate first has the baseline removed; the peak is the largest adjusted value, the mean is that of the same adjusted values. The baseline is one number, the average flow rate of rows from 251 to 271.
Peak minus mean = 0.54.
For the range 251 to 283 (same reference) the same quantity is 0.13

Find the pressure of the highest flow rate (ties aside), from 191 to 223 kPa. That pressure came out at 193 kPa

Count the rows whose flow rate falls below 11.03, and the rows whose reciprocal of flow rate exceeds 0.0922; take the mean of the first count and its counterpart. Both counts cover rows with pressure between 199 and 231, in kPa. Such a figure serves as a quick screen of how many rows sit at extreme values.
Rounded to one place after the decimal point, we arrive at 8.0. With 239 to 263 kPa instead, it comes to 1.0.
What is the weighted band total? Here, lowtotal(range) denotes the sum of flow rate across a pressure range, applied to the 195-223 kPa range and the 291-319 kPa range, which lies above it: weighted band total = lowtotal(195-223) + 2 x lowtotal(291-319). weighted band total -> 225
